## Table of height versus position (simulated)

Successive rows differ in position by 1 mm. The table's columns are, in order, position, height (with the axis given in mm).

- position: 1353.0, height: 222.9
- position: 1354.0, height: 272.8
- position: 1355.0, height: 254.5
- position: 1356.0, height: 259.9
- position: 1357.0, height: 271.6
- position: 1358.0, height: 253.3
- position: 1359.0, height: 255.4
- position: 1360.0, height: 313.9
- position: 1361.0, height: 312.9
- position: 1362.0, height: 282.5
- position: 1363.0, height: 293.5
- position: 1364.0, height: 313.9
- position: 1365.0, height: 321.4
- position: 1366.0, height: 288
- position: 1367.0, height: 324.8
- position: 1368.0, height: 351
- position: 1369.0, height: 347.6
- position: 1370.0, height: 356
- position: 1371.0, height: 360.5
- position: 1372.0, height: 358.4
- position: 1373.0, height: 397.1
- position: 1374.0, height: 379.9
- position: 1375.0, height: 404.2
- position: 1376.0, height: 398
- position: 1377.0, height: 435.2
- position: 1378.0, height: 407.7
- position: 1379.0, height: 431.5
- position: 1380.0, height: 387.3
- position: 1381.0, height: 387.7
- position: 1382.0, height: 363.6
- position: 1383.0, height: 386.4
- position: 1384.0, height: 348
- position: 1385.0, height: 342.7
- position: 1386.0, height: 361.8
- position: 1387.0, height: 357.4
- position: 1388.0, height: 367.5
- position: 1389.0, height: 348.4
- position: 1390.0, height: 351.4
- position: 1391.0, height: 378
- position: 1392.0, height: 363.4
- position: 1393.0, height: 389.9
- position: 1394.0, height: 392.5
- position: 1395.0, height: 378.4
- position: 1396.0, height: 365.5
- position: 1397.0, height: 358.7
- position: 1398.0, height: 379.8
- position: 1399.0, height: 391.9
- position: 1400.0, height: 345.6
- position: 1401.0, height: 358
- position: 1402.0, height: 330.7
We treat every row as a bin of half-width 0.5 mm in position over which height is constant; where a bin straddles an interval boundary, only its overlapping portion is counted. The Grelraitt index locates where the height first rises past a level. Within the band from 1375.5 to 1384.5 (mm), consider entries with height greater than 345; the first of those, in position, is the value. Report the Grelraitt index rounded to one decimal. 1376.0 mm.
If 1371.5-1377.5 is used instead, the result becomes 1372.0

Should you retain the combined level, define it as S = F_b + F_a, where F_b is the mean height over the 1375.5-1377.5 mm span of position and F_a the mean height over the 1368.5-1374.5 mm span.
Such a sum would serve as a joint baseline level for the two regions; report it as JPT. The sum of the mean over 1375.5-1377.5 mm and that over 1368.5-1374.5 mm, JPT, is 783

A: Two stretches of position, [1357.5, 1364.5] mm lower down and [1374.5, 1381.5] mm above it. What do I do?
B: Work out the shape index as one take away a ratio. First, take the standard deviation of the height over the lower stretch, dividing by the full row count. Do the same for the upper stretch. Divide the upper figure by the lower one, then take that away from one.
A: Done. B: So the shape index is 0.28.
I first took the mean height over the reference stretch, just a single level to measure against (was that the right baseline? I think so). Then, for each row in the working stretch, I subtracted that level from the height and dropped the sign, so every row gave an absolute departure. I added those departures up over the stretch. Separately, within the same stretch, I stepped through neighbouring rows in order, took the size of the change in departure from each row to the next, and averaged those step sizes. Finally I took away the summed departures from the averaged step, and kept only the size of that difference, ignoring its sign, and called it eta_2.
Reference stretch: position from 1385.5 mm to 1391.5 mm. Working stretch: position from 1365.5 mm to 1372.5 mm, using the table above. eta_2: 125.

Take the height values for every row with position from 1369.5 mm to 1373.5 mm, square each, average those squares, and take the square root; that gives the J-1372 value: 368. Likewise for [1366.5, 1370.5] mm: 345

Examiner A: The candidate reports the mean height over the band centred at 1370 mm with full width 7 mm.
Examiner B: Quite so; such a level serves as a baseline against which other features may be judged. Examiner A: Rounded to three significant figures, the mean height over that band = 356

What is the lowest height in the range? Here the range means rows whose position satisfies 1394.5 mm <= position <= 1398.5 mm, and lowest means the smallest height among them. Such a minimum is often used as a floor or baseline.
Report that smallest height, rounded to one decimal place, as 358.7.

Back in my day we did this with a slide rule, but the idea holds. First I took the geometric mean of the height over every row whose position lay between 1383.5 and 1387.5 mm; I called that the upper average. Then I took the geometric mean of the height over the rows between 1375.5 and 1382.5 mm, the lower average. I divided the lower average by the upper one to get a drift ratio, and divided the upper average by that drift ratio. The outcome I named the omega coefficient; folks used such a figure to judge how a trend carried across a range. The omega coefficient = 310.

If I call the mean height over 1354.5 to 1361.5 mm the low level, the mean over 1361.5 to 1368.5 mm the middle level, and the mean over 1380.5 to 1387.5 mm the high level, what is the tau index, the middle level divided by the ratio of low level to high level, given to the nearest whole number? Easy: 412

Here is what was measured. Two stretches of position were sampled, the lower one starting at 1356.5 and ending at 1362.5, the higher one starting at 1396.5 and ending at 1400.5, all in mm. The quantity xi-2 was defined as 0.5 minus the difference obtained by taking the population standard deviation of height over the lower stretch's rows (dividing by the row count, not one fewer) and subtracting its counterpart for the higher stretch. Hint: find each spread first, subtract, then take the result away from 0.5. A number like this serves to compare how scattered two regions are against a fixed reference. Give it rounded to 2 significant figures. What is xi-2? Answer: -6.0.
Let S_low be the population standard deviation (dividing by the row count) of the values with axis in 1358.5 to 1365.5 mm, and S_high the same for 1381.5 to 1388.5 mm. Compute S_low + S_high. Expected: 35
